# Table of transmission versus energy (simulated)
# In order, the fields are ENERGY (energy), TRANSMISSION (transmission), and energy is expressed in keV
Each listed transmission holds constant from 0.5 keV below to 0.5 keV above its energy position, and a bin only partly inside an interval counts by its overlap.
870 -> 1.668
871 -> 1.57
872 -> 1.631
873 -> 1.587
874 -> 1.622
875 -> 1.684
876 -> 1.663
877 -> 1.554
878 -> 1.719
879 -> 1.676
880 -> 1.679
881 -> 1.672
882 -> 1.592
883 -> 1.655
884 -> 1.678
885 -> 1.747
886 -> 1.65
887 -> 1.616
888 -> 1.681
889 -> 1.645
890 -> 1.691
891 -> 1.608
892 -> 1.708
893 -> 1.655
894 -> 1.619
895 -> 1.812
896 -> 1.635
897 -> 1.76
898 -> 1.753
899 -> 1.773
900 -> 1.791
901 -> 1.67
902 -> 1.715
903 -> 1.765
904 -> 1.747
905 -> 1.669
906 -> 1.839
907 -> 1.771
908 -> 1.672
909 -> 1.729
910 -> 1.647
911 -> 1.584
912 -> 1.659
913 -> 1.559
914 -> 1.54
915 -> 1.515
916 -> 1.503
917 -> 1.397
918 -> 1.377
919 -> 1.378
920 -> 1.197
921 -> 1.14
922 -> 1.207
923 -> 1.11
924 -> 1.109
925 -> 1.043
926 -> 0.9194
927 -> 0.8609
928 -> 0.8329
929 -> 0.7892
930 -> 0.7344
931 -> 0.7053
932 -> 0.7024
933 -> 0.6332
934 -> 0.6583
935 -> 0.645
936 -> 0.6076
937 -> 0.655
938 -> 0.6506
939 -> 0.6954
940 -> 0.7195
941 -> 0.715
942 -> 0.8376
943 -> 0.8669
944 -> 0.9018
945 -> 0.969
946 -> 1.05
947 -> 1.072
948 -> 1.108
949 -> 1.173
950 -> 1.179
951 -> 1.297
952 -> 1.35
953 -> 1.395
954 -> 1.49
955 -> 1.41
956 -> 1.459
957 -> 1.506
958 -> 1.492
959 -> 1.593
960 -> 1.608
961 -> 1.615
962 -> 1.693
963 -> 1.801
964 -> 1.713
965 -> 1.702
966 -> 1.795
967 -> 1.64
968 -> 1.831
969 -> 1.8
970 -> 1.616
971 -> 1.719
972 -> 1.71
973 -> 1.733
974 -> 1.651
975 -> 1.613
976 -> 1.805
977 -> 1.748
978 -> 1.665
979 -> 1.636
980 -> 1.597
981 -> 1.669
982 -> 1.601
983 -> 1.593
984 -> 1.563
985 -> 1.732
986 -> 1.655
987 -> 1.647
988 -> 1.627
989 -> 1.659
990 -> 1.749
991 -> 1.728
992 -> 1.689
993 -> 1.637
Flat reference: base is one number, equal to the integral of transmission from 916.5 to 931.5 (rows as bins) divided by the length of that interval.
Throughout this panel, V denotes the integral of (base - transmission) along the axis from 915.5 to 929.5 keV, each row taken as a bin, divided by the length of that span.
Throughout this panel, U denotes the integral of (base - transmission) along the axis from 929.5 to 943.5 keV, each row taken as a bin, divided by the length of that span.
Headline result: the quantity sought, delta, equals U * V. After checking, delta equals -0.03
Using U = 0.35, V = -0.1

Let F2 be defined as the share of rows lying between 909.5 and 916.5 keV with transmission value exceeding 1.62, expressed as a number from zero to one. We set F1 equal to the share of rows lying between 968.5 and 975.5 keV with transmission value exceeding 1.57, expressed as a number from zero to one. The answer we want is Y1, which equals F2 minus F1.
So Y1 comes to -0.7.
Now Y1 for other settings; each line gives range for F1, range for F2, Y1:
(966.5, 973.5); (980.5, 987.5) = -0.4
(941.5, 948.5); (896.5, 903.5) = 1.0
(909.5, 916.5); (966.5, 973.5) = 0.4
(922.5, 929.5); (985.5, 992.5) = 1.0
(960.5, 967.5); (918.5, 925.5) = -1.0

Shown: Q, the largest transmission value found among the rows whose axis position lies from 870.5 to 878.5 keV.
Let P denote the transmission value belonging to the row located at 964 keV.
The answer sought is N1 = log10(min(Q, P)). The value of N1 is 0.23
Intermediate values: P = 1.713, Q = 1.719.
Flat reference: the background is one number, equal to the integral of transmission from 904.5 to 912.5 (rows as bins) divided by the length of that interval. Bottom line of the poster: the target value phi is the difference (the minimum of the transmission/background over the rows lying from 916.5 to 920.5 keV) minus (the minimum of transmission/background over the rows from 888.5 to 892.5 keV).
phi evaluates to -0.24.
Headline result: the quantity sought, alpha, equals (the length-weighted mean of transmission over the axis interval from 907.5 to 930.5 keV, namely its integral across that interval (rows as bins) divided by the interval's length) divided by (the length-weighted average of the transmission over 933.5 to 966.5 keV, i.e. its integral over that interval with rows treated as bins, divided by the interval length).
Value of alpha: 1.07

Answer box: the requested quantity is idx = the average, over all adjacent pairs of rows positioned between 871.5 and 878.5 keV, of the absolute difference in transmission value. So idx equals 0.073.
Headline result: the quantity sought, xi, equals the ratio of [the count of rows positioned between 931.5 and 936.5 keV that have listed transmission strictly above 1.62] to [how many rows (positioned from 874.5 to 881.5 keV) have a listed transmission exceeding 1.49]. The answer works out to 0.0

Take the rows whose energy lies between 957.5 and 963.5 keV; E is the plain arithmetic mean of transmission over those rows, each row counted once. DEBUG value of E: 1.63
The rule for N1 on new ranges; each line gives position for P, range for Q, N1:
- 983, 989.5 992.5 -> 0.20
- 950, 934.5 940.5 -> -0.14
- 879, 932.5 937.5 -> -0.18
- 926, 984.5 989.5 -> -0.04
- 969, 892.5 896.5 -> 0.26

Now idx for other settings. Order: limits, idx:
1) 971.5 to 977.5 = 0.078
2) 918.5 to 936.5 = 0.056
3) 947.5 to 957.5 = 0.062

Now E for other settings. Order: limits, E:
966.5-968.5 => 1.74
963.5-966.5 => 1.74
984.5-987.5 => 1.68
